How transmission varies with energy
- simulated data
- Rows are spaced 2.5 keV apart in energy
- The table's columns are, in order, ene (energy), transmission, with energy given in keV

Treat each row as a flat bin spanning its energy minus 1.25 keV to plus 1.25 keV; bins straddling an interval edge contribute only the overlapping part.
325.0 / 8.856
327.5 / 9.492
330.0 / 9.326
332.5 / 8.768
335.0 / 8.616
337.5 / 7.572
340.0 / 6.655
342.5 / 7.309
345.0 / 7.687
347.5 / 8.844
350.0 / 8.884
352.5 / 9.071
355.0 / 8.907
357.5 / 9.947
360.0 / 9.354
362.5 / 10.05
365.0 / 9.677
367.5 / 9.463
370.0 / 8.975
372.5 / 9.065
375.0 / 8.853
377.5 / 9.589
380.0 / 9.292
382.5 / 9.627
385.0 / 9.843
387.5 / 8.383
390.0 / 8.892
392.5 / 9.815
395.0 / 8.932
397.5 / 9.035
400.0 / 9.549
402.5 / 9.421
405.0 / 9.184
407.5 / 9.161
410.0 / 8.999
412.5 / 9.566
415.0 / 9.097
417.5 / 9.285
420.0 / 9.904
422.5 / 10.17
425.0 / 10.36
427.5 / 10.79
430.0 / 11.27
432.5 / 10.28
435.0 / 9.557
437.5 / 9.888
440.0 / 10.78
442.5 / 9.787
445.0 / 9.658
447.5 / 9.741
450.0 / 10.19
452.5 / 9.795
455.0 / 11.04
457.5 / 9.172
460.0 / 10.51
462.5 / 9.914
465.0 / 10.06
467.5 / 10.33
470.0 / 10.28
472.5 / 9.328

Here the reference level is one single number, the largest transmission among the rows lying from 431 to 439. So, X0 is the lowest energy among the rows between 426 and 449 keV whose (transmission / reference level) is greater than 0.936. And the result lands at 427.5 keV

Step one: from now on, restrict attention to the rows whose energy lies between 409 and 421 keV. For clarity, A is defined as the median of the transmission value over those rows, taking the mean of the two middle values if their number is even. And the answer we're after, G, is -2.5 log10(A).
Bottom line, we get -2.42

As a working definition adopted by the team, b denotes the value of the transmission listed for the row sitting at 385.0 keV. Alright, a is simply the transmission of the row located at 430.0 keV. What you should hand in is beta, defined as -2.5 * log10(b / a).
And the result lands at 0.15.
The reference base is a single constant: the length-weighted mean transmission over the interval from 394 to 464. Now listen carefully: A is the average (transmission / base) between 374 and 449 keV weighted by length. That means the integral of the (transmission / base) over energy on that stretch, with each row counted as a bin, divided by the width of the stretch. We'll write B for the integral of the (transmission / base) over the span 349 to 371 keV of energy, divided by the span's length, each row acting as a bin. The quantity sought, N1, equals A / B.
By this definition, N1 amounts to 1.03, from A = 0.98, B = 0.95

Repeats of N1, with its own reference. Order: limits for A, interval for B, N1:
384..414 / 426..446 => 0.90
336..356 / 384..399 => 0.89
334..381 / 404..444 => 0.89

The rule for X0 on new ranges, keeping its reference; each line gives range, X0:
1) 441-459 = 442.5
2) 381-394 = 382.5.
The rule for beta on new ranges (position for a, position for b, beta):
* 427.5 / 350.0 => 0.21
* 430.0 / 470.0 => 0.10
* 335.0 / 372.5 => -0.06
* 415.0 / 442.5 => -0.08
